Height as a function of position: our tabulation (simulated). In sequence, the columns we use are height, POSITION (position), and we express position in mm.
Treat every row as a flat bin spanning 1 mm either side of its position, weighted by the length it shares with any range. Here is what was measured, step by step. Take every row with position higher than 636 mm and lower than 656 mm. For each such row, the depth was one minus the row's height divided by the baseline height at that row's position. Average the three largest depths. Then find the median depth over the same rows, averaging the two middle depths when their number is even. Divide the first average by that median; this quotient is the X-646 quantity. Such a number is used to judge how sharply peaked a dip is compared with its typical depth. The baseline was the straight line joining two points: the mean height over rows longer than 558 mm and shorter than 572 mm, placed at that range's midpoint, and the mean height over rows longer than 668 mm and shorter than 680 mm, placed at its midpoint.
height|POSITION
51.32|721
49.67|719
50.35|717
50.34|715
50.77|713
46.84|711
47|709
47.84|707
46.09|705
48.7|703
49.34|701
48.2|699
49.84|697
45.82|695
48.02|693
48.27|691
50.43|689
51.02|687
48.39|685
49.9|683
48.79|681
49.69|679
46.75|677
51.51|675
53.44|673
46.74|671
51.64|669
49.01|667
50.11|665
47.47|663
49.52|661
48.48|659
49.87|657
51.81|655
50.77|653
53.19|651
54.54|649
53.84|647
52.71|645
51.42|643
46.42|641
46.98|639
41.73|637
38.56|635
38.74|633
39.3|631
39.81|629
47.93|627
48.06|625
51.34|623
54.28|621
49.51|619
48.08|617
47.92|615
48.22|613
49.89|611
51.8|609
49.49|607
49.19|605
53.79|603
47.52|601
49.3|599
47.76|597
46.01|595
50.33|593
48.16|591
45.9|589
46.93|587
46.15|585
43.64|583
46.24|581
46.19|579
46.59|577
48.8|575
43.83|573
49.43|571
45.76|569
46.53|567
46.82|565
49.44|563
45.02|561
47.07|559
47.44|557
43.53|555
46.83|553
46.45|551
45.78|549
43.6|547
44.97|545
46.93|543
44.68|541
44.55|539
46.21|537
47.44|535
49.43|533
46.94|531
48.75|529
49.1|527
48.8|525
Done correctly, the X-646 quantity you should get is -2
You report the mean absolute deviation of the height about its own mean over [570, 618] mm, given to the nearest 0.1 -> 1.7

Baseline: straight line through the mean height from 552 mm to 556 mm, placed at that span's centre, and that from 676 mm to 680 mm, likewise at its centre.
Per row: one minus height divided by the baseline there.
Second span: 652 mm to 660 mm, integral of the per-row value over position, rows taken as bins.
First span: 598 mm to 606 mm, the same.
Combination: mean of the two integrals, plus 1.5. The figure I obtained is 0.98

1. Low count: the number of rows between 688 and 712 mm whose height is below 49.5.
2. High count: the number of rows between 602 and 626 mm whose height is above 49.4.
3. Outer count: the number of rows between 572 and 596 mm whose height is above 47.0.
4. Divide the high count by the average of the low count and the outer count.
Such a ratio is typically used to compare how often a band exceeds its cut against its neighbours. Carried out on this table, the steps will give 1.08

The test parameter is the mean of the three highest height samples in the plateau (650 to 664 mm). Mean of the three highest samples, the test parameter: 51.9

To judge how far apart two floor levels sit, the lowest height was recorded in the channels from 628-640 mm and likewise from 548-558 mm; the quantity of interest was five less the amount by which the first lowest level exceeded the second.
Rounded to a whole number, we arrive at 10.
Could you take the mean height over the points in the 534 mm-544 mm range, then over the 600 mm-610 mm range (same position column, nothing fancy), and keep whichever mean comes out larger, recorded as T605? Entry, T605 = 50.4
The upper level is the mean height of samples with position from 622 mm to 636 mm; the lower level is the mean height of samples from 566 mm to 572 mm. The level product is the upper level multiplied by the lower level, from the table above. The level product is 2050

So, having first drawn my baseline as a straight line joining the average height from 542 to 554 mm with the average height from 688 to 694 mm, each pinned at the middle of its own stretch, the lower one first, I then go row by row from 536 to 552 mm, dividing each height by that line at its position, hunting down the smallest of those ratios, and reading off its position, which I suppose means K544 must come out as 547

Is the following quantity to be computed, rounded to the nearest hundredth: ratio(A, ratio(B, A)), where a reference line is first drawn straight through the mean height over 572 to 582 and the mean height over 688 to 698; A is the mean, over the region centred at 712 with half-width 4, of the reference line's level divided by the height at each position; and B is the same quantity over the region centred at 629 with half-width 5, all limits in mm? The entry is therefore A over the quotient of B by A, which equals 0.90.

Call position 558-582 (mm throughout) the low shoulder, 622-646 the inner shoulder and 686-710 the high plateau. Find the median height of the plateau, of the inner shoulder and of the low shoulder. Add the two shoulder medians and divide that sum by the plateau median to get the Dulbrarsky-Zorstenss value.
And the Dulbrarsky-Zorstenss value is 1.93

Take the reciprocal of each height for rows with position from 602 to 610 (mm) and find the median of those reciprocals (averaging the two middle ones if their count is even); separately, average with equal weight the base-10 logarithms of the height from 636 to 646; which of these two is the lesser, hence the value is 0.0198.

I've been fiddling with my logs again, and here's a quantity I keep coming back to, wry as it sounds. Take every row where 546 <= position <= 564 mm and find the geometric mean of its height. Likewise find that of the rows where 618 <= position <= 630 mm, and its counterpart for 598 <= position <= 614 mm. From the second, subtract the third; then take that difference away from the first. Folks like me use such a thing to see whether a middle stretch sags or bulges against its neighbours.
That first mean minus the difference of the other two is 47.7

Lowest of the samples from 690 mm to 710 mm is 45.82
